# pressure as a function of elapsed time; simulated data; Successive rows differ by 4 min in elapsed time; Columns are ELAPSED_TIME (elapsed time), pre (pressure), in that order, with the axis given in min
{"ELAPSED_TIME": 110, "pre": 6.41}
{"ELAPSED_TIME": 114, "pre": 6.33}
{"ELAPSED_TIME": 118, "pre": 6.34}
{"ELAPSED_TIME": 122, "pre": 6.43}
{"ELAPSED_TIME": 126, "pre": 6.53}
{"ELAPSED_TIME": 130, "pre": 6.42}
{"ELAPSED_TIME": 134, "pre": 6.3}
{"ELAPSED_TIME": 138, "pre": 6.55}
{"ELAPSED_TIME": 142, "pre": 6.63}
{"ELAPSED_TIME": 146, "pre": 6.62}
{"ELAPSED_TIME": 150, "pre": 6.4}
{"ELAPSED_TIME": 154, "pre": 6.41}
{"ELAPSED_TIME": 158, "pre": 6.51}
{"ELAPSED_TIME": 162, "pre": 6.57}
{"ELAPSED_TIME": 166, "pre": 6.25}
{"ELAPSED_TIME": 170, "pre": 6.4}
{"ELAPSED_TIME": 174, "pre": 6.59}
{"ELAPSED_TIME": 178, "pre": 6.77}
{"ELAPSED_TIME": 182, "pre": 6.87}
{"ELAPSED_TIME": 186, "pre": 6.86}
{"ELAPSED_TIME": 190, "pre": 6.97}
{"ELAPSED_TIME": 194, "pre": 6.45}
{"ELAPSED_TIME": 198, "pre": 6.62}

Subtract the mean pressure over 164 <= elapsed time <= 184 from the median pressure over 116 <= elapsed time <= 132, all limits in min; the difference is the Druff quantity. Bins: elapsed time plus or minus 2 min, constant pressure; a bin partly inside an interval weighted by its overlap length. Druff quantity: -0.15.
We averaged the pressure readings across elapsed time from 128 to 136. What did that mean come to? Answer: 6.36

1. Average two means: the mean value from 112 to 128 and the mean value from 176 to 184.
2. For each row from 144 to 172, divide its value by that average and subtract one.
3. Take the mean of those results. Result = -0.025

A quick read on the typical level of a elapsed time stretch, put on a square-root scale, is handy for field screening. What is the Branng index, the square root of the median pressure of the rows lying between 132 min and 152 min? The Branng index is 2.56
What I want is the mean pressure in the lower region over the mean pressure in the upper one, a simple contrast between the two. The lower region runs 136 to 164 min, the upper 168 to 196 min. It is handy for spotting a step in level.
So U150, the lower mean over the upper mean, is 0.974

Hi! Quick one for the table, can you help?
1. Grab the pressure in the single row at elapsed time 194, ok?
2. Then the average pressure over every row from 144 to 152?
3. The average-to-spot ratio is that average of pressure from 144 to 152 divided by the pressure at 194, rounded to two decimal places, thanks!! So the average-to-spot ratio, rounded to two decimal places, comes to 1.01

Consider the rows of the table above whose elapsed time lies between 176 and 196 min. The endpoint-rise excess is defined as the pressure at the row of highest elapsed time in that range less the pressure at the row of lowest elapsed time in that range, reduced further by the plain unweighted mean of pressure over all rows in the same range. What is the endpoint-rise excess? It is -7.1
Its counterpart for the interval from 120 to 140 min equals -6.3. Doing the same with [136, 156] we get -6.7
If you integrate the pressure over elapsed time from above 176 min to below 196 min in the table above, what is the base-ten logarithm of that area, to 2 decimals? 2.13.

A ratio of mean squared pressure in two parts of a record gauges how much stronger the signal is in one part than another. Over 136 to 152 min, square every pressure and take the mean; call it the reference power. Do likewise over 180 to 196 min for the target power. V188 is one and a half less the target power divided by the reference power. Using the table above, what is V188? 0.43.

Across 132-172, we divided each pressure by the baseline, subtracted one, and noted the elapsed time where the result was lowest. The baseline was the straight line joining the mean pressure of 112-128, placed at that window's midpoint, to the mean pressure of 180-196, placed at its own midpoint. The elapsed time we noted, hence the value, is 166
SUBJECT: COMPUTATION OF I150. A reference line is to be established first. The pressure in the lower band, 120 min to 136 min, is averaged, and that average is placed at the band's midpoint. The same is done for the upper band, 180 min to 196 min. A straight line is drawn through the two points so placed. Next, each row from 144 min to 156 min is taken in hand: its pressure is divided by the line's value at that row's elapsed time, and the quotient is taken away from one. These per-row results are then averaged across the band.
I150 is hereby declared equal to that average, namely 0.0119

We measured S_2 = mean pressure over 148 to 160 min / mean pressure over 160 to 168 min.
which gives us 1.00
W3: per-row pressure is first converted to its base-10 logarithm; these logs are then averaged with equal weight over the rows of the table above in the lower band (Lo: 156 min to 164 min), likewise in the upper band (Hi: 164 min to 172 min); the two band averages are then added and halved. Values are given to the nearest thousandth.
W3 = 0.808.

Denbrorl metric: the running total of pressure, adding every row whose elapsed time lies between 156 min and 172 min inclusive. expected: 25.73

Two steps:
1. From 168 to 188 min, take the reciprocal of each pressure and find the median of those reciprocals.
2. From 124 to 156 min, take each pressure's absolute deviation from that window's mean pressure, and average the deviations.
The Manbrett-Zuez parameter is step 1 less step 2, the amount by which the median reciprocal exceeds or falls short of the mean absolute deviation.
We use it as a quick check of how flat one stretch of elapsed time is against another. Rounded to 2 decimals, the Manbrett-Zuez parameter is 0.05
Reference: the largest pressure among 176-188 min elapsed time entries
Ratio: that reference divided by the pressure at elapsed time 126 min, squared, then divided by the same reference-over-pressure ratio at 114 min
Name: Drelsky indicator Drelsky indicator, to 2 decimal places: 1.02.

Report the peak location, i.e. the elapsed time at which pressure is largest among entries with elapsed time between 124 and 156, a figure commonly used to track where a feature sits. 142 min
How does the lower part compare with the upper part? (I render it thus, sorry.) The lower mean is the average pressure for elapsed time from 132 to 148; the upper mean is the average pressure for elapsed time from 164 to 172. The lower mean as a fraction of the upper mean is 1.03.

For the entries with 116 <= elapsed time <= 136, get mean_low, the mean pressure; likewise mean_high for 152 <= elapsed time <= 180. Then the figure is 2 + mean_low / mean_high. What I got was 2.99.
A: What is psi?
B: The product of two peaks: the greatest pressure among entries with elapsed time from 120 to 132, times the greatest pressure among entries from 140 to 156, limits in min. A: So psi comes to 43.3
